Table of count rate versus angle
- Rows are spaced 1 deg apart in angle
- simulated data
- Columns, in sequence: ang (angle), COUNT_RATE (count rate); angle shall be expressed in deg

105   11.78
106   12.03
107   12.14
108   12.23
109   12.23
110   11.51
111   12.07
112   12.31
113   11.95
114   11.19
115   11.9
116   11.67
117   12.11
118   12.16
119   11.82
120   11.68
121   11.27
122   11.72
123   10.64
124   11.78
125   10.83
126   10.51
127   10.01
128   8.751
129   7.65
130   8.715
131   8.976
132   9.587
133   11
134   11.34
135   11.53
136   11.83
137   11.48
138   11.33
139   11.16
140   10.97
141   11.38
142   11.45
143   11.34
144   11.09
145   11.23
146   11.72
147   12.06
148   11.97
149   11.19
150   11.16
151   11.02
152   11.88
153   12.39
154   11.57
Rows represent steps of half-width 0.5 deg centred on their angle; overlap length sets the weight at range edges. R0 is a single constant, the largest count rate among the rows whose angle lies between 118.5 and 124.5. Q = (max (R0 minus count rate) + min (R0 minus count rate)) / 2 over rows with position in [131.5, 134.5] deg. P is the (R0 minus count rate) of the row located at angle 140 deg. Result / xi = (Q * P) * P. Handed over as 0.98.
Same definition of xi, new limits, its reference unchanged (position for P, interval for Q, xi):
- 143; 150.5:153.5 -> 0.03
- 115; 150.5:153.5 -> 0.00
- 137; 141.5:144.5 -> 0.06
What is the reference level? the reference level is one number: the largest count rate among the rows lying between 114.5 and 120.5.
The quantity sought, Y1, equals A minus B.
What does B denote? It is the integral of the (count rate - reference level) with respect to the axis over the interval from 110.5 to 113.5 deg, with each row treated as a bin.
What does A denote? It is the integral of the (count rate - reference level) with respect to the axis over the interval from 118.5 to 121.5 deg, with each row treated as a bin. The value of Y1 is -1.6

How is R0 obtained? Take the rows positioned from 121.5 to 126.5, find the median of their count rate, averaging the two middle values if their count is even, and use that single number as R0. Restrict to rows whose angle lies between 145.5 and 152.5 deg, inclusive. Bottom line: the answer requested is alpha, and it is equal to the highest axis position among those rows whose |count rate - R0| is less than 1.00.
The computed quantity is 151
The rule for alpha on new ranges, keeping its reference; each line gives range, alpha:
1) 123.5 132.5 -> 127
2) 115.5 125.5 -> 125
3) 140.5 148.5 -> 146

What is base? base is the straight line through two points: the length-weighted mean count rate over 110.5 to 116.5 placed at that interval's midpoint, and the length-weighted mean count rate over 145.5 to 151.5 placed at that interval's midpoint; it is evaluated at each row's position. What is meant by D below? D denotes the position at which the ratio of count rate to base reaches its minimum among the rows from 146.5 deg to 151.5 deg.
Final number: 151 deg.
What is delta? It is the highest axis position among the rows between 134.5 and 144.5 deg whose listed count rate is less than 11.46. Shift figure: 144 deg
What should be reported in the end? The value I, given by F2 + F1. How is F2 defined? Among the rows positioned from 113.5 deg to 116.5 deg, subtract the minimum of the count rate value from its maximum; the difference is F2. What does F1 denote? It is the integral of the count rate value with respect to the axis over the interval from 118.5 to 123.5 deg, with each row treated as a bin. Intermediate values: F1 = 57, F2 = 0.71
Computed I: 58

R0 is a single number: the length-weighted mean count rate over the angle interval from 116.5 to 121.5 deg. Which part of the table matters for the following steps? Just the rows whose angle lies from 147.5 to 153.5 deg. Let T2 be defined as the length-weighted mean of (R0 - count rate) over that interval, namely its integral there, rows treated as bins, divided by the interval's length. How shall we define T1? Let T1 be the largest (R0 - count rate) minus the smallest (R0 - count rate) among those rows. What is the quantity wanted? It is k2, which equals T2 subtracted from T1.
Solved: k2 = 1.2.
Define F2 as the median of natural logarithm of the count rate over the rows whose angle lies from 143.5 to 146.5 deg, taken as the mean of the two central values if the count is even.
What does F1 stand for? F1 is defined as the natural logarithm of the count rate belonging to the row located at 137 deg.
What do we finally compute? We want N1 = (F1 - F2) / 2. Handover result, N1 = 0.011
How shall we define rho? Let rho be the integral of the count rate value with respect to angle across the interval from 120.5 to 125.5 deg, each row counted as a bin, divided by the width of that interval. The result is 11.2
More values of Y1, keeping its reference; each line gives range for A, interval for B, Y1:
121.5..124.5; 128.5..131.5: 8.8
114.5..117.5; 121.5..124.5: 1.5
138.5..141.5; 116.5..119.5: -2.6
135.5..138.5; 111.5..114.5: -0.8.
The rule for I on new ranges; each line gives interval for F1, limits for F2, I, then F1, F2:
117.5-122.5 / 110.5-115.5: 60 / 59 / 1.12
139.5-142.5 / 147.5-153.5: 35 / 34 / 1.37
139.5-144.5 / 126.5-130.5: 59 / 56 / 2.36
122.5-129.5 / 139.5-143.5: 71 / 70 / 0.48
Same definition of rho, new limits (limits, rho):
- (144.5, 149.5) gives 11.6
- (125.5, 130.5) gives 9.1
